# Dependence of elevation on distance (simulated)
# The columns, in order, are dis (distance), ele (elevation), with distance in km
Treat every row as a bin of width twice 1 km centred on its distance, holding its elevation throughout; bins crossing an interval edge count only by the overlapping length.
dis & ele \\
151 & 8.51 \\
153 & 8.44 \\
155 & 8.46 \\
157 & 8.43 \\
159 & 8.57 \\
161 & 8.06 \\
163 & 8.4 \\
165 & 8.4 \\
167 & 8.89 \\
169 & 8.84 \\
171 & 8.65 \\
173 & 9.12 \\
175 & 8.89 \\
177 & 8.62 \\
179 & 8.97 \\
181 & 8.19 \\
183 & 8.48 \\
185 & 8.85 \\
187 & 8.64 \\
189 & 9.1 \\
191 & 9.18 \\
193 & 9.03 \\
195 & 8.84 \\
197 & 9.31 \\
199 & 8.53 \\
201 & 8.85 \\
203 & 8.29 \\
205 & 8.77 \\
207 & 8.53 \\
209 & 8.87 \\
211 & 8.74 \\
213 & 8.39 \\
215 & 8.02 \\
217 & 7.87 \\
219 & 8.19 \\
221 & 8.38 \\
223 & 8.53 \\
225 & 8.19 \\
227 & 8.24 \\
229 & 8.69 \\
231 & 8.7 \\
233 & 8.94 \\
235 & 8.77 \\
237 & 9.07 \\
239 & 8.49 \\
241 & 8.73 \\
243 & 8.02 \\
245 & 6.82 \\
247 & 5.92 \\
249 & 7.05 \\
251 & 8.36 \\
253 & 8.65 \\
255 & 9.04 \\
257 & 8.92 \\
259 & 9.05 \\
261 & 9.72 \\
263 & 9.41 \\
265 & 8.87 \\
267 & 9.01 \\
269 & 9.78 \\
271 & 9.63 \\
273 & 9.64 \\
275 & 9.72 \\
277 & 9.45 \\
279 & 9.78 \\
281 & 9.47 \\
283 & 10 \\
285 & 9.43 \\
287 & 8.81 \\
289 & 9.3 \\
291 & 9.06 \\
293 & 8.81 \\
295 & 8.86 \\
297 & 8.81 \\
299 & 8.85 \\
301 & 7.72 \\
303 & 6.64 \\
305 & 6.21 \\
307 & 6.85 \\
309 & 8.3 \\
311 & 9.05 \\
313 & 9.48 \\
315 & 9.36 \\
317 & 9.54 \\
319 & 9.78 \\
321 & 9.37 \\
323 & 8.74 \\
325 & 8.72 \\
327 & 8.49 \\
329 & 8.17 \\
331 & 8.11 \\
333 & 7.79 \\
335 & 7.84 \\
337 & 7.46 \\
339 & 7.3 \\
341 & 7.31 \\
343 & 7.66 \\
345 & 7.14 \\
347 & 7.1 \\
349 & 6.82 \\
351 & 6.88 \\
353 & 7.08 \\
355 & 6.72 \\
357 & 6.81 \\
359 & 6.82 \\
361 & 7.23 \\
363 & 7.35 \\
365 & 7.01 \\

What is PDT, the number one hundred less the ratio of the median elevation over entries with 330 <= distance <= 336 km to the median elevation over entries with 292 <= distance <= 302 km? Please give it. 99.1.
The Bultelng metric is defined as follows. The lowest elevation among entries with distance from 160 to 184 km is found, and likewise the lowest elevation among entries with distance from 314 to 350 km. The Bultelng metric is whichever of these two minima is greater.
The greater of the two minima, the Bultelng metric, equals 8.06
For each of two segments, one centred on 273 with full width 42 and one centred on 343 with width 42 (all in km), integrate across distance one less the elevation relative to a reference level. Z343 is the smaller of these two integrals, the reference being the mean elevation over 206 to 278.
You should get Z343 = -3.4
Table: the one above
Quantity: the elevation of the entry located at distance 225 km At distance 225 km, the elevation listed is 8.19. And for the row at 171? 8.65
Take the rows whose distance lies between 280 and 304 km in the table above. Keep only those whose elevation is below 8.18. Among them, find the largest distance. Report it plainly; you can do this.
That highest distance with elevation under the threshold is 303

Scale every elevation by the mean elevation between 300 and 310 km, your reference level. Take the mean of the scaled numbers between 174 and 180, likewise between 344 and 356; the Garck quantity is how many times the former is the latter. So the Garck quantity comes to 1.27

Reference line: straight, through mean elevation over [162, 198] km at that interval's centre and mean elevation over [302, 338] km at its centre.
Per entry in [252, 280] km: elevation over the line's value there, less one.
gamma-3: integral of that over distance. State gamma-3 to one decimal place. 2.7 km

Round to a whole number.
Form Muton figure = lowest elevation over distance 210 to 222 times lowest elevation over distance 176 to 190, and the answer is 64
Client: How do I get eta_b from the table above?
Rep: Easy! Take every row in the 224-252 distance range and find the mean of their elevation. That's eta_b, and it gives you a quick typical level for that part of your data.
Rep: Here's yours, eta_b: 8.14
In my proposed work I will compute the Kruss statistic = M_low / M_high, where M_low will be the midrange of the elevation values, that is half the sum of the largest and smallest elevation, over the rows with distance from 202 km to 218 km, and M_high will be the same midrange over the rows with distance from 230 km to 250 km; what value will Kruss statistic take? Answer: 1.12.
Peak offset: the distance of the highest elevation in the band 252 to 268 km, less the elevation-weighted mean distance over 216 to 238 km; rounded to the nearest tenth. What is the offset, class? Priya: 33.8 km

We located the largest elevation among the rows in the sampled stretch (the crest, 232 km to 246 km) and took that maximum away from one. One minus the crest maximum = -8.07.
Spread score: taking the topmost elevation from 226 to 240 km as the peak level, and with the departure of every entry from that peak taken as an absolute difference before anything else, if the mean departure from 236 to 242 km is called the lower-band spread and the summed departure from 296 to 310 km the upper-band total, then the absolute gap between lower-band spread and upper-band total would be 9.8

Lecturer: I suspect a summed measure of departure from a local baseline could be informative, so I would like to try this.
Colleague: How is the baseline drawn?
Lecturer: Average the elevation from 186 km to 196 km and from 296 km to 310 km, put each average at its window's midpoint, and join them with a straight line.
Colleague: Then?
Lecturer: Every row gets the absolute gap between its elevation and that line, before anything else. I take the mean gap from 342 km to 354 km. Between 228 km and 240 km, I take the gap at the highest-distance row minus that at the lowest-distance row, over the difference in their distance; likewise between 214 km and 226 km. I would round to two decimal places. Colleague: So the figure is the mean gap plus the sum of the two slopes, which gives 0.13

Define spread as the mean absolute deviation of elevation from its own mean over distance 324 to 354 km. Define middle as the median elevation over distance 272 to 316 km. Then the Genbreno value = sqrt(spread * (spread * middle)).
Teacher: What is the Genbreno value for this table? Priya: 1.5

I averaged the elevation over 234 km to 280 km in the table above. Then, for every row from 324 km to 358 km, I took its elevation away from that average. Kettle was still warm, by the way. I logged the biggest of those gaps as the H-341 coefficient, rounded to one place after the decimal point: 2.1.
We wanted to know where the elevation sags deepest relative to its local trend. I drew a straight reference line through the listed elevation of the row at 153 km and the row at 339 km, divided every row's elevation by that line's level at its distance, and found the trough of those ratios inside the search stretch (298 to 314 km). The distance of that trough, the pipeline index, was 305 km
